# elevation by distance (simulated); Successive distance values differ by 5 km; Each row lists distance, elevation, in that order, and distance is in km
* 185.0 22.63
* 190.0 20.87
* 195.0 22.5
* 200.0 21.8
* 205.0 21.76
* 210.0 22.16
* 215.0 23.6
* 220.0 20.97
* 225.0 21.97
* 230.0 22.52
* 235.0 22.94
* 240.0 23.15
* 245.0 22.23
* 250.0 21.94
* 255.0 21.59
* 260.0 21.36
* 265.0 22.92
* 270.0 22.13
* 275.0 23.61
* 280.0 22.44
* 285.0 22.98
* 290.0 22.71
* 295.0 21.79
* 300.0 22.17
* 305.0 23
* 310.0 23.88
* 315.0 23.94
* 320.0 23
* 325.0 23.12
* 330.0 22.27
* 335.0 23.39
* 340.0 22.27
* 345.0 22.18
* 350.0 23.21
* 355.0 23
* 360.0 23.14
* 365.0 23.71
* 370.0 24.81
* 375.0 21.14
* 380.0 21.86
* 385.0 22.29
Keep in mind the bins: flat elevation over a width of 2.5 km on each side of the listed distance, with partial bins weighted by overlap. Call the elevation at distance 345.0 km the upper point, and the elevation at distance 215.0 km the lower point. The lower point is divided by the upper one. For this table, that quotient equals 1.06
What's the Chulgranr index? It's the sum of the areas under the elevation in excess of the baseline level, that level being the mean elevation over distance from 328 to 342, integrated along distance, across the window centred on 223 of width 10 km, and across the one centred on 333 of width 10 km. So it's -10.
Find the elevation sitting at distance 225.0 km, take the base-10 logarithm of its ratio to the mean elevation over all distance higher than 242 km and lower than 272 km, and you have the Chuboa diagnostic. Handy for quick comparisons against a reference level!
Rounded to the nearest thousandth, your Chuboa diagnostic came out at -0.001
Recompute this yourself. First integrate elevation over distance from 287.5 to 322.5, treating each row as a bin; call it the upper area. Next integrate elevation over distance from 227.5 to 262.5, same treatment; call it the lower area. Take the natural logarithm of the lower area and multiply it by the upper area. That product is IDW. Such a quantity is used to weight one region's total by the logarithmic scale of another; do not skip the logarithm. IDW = 5342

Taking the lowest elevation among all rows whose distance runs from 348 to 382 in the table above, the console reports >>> 21.14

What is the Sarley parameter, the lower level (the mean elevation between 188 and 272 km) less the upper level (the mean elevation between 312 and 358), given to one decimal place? -0.8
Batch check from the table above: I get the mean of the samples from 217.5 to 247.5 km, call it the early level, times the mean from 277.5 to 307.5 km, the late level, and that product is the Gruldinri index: 502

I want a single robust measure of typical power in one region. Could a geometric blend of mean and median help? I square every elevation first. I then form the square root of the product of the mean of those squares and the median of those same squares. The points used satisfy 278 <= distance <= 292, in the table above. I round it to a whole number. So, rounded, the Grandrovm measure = 516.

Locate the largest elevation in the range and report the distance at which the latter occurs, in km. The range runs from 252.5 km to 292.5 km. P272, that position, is 275.0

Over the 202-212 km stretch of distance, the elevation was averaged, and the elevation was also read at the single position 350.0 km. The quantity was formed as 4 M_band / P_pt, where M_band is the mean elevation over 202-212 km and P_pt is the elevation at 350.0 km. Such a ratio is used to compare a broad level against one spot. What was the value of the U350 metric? 3.78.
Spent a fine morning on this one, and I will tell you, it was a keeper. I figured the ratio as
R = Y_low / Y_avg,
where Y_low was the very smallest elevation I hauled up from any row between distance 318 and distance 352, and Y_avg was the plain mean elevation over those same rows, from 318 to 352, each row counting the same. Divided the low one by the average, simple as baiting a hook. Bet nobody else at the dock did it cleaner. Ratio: 0.974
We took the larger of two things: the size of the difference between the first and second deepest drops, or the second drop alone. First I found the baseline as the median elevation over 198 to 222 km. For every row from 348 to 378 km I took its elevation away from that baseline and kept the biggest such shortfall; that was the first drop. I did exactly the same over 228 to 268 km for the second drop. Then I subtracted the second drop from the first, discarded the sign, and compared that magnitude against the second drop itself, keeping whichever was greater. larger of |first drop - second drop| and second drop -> 0.44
